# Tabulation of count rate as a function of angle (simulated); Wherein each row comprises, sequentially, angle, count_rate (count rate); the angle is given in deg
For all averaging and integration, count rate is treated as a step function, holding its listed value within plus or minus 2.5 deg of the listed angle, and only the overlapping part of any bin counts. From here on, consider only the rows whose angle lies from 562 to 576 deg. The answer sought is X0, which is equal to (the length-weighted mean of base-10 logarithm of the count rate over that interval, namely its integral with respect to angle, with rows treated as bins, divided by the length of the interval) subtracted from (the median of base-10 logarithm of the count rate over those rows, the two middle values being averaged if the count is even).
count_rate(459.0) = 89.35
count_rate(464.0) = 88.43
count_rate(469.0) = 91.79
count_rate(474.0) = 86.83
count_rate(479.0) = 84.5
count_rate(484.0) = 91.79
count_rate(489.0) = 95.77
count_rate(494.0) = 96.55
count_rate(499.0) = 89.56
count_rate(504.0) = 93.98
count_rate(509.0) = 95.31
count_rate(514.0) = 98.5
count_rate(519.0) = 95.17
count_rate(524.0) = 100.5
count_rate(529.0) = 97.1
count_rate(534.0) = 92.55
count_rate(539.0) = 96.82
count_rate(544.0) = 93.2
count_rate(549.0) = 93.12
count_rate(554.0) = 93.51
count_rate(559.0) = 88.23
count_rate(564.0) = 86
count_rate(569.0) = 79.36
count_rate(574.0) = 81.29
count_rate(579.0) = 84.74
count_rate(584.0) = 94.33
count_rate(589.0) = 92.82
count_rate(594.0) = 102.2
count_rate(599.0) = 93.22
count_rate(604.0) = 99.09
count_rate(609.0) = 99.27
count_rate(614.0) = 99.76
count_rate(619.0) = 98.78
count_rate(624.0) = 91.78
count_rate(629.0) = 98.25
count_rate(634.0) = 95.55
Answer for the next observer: -0.004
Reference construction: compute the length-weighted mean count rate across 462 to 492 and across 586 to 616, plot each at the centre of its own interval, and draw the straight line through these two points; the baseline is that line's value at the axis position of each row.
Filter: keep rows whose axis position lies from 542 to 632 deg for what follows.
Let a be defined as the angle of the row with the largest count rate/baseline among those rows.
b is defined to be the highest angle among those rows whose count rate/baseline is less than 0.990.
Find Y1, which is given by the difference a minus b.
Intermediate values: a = 594.0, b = 629.0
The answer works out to -35 deg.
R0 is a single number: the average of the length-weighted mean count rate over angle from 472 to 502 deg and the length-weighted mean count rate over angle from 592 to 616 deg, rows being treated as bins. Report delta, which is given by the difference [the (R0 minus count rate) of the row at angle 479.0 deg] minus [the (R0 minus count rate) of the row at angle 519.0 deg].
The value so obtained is 11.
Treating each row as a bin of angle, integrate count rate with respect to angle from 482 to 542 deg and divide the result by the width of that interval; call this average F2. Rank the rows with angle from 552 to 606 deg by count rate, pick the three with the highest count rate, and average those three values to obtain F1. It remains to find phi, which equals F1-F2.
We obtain 3.2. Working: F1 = 98.5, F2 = 95.3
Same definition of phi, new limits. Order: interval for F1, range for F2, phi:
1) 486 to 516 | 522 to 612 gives 4.3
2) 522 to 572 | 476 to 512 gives 5.6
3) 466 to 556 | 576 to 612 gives 3.7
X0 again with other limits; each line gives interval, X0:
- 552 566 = -0.005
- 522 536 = 0.002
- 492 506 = 0.004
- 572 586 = -0.009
